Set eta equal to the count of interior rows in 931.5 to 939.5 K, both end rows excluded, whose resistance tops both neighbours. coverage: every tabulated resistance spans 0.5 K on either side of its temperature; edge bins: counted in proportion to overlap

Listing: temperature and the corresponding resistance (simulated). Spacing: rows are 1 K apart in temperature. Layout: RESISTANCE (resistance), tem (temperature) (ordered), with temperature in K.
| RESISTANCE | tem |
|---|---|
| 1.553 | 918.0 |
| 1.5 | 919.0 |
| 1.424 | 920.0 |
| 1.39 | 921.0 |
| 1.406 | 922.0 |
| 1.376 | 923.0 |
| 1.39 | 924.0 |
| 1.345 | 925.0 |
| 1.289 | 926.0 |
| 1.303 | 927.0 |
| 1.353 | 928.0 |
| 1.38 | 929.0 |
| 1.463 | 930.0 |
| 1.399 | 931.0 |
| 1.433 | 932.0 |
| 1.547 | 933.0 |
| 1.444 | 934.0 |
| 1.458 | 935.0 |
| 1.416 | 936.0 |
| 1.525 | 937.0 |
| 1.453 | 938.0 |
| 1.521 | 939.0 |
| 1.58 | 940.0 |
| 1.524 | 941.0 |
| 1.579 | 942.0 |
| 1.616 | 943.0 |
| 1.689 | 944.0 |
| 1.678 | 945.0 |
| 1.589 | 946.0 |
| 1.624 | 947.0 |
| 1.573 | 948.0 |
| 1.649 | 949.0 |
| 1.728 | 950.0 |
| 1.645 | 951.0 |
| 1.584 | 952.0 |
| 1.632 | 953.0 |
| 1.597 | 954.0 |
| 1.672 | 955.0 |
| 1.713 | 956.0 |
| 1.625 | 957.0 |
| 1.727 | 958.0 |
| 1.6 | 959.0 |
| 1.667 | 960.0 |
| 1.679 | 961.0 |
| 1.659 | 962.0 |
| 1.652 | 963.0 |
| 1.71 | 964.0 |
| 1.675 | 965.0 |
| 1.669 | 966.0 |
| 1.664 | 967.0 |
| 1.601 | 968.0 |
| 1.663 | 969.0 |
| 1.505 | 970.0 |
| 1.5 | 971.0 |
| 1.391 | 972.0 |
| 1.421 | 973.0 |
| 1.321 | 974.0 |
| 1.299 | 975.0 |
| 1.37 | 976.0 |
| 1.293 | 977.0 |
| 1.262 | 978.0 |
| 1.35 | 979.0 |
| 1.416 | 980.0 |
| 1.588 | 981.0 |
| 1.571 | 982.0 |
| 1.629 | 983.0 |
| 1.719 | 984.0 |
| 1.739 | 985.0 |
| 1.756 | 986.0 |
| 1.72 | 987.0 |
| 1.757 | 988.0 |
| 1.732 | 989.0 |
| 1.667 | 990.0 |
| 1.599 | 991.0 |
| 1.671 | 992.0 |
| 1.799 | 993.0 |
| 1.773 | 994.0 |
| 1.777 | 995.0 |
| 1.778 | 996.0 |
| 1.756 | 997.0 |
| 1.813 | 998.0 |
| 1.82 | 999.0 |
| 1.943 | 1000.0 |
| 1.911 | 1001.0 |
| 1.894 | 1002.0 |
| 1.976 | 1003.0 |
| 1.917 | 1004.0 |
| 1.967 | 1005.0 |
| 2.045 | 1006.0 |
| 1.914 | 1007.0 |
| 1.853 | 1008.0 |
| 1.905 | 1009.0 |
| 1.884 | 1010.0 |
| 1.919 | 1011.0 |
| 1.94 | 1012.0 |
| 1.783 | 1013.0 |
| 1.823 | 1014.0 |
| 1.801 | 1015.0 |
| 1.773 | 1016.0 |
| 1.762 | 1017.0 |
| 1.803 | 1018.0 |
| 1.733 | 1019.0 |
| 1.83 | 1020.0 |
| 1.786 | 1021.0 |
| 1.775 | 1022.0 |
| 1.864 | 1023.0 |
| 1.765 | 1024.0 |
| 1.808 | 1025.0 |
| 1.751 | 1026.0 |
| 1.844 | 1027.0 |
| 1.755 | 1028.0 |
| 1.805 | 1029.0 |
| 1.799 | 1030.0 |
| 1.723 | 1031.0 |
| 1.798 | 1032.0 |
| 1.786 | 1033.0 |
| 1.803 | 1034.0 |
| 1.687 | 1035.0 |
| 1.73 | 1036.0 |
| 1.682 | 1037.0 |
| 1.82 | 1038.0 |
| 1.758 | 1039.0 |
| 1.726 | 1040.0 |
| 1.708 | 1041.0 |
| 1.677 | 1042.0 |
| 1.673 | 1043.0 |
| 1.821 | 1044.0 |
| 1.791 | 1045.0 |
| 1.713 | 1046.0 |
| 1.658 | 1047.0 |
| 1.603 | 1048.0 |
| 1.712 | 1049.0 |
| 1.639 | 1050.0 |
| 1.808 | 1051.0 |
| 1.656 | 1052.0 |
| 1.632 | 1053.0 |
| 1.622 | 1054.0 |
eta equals 3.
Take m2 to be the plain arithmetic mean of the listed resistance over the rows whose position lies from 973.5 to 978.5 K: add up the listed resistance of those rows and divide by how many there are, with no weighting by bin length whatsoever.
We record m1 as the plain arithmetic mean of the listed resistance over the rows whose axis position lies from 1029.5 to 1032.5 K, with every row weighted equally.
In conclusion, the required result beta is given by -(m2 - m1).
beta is 0.46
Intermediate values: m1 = 1.77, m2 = 1.31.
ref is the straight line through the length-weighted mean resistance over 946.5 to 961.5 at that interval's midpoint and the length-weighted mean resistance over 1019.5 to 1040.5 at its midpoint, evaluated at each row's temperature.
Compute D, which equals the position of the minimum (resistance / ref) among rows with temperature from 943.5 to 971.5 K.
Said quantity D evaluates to 971.0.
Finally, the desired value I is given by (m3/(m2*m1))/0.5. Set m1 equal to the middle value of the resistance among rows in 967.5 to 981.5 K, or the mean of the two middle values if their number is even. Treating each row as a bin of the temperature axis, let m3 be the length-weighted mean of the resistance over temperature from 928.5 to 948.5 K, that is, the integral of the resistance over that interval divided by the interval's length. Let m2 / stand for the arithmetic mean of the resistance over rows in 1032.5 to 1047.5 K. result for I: 1.3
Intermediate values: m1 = 1.40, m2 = 1.74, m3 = 1.52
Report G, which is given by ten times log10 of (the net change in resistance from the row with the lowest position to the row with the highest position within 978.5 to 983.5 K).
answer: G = -6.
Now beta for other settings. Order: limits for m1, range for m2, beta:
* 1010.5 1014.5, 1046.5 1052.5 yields 0.19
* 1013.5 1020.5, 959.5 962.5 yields 0.12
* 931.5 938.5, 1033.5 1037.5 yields -0.26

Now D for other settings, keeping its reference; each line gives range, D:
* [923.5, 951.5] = 926.0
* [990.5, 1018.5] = 991.0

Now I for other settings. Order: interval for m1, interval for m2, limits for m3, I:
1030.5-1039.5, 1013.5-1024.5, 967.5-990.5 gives 1.0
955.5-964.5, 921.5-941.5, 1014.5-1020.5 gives 1.5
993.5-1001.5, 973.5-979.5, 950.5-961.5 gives 1.4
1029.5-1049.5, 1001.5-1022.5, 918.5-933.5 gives 0.9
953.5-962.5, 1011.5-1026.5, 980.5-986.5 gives 1.1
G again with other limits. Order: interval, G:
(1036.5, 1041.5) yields -16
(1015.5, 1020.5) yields -12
